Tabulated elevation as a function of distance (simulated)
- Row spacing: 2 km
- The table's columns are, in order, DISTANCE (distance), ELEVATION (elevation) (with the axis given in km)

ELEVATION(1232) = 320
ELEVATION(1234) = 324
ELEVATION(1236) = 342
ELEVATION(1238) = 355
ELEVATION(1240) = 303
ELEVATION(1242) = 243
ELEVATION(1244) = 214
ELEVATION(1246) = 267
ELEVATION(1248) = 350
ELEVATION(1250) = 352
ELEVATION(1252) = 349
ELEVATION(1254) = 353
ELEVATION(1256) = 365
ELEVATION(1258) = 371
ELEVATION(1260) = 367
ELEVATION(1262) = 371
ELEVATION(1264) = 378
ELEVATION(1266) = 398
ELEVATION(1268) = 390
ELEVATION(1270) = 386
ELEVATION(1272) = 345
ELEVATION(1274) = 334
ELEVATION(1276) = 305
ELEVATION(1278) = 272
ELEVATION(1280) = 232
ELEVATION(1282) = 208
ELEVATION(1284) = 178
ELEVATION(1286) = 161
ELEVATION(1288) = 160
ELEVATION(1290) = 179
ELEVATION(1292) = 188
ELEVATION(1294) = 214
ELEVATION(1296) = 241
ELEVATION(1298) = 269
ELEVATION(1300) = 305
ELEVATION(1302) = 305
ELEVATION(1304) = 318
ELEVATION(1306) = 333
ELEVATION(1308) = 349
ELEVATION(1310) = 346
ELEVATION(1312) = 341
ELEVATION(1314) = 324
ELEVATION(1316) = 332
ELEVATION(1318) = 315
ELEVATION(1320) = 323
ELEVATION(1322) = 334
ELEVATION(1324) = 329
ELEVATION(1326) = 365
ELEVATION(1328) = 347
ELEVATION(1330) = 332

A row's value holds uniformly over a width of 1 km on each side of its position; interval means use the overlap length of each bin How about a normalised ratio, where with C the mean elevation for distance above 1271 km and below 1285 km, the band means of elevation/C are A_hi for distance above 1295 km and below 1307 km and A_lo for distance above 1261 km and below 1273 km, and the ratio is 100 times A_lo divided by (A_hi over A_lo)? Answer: 181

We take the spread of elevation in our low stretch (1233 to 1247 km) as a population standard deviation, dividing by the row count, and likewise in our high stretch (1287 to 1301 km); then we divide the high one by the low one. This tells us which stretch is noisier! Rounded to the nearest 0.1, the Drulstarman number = 1.0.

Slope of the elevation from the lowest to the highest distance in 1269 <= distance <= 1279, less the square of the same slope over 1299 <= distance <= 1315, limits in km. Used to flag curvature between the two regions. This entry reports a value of -16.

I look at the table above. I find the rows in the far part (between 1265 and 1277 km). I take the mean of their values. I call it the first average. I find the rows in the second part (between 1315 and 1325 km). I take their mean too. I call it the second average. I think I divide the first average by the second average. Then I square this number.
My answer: 1.21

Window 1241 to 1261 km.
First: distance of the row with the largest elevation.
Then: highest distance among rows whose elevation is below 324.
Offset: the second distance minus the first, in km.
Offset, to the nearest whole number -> -12 km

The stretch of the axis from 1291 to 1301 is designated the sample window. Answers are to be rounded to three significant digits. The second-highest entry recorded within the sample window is 269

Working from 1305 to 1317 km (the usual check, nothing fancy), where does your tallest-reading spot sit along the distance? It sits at 1308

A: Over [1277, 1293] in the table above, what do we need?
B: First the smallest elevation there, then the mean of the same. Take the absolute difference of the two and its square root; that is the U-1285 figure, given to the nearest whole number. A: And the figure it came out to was 6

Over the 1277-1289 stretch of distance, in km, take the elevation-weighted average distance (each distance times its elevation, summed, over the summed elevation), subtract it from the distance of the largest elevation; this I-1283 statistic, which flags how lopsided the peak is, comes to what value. -4.3 km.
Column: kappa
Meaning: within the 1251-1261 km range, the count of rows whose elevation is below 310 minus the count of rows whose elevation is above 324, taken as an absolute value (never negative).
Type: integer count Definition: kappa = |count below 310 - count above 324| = 5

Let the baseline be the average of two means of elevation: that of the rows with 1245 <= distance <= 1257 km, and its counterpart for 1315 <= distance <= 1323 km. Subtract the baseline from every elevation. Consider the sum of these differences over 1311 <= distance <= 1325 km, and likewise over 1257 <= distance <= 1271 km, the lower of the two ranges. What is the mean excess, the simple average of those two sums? 151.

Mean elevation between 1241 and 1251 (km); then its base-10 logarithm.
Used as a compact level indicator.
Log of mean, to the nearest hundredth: 2.46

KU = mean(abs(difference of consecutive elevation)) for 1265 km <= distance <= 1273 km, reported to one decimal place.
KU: 17.7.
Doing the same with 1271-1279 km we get 24.3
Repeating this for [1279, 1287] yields 23.7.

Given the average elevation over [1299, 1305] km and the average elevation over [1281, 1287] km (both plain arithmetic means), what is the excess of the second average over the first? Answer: -127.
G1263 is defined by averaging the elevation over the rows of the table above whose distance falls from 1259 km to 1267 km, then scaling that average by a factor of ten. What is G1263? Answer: 3785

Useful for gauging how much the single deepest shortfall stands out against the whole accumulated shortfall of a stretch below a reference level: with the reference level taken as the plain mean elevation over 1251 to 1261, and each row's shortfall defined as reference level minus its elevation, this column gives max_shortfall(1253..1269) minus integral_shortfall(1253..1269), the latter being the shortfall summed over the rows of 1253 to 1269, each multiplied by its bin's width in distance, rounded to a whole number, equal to 218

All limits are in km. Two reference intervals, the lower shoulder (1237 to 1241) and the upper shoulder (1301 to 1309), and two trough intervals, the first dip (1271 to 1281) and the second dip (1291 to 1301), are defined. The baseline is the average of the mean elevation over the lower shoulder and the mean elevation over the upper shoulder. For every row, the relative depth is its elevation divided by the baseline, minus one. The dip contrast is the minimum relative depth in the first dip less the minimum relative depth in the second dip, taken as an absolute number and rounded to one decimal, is 0.1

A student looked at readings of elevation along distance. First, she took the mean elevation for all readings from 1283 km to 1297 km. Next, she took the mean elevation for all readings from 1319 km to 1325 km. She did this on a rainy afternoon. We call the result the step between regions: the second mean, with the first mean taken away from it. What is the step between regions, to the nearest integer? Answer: 140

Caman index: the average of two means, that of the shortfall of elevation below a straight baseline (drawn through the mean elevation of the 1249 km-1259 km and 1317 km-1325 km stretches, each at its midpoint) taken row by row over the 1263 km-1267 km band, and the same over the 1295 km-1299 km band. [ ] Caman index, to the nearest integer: 23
